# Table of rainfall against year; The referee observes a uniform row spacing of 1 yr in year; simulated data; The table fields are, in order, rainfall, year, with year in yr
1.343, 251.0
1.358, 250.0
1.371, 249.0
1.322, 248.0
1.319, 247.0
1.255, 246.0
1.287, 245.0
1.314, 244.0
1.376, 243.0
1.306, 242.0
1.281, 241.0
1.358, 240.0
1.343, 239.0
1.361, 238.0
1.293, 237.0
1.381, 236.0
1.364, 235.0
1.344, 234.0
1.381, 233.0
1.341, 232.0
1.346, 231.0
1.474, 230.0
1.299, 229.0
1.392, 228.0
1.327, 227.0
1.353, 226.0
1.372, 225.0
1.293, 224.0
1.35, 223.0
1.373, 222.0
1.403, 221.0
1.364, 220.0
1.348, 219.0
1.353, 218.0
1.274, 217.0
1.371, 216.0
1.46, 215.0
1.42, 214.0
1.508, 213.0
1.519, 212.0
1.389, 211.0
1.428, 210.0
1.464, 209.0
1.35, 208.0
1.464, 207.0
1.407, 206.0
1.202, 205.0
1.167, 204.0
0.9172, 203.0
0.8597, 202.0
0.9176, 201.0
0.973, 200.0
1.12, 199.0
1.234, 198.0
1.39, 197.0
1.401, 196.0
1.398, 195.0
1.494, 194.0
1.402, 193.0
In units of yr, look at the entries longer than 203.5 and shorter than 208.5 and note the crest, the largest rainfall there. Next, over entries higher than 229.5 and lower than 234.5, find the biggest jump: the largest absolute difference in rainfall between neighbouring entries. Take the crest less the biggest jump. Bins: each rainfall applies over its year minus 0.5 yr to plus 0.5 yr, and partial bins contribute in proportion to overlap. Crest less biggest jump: 1.34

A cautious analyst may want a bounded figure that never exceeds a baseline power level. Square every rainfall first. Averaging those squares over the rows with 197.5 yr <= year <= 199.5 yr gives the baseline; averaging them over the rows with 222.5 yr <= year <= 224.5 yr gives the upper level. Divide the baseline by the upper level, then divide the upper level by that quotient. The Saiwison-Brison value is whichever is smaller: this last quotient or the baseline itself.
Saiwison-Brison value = 1.39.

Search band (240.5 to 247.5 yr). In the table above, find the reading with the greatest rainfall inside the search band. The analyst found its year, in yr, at 243.0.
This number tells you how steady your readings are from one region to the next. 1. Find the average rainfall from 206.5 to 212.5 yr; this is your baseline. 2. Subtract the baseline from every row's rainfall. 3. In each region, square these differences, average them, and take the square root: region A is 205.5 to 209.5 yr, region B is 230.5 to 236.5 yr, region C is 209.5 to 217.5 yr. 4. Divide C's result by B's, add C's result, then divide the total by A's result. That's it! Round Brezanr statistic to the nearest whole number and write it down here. 21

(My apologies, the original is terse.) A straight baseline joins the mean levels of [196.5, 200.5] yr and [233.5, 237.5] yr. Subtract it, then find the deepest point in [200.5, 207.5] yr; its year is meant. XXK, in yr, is 202.0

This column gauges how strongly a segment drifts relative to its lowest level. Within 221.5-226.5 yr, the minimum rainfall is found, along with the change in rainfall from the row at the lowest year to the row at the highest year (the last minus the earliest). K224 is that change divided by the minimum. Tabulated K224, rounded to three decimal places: -0.015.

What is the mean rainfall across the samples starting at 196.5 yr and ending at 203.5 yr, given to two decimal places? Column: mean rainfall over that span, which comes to 1.06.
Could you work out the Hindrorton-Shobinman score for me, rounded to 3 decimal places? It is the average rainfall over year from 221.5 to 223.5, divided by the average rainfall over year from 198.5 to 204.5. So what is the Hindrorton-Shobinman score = 1.372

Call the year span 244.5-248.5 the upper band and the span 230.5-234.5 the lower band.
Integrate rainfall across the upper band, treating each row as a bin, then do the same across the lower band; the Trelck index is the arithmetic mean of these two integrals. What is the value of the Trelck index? 5.30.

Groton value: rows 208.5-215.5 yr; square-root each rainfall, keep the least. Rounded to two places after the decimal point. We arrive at 1.18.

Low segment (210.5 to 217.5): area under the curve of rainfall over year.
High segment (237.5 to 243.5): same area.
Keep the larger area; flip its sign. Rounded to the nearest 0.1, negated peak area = -9.9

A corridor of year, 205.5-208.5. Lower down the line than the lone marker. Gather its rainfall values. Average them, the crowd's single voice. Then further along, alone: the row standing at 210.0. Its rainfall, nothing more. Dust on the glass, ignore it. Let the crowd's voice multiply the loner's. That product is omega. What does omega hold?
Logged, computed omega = 2.01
